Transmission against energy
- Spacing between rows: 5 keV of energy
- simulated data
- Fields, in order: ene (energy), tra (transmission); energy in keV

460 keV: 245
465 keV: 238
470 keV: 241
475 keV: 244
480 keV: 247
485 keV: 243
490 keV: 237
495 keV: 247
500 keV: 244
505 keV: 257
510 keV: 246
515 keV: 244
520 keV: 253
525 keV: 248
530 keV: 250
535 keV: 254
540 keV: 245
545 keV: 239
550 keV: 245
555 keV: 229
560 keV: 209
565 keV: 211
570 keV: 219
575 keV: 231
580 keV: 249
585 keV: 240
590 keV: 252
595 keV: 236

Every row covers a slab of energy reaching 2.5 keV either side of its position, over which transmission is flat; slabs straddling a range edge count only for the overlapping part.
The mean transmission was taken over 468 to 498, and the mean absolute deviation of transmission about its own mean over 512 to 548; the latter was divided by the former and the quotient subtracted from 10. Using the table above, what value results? 9.98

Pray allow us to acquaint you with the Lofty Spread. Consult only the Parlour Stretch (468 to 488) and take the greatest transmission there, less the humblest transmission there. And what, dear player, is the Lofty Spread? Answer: 6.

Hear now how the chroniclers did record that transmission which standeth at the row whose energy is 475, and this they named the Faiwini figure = 244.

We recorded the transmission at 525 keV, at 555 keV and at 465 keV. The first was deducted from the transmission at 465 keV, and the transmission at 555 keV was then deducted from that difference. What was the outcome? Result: -239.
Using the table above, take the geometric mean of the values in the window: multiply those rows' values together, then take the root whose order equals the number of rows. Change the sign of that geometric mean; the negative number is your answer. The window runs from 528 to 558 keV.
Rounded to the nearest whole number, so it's -244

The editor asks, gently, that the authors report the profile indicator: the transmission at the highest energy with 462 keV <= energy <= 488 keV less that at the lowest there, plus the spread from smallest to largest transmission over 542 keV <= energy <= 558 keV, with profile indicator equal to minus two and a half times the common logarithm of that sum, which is -3.3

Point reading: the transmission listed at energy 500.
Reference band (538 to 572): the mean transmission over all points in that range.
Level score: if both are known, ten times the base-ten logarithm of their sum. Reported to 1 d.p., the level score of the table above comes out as 26.7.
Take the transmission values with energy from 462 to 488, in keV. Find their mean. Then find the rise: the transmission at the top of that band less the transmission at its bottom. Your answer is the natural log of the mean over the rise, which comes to 3.9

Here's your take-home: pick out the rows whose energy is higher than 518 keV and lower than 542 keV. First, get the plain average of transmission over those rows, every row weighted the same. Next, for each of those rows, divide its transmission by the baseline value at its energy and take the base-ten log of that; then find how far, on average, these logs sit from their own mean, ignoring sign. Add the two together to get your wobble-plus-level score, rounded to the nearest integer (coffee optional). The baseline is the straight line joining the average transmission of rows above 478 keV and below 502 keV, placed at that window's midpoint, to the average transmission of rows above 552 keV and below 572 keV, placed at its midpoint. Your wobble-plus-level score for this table 250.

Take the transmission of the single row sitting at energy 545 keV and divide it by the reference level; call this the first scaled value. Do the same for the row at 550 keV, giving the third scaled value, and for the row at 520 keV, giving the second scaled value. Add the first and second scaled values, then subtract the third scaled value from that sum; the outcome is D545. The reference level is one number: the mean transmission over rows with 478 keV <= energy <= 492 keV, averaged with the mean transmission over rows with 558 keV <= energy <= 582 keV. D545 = 1.06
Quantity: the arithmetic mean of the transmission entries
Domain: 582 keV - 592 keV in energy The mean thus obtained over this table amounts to 246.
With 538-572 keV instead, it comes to 228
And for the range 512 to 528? 248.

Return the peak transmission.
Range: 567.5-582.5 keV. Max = 249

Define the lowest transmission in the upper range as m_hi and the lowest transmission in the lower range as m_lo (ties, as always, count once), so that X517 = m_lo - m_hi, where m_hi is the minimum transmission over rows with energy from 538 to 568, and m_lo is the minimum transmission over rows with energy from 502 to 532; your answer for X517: 35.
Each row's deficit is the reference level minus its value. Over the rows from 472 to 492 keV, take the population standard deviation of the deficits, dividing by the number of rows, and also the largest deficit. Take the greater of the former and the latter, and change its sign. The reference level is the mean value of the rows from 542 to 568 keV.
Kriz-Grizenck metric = -4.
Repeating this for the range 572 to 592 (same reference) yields -8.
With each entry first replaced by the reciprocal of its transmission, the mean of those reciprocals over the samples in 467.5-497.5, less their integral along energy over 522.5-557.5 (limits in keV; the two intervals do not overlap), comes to -0.14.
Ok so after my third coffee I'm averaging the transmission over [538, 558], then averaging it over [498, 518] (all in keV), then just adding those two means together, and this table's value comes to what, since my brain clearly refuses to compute 487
